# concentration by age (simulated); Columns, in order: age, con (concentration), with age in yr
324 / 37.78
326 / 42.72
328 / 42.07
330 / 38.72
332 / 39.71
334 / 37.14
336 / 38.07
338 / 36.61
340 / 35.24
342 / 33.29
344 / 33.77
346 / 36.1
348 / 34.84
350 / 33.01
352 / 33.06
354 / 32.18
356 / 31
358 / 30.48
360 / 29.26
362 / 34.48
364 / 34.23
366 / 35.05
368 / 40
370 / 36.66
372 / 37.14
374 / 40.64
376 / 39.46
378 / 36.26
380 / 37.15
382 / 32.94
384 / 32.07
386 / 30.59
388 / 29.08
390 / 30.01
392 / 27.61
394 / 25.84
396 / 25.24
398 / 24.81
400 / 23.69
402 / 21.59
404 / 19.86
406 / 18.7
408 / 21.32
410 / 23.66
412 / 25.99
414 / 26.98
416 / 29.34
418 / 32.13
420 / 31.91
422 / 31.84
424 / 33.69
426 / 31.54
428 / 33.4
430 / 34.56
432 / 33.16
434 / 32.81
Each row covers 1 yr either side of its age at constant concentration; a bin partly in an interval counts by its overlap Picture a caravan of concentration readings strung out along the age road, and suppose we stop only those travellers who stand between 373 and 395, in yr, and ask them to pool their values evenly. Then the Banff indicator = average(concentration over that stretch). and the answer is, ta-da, 33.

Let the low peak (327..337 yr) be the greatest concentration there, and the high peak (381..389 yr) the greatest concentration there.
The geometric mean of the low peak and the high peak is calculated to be 37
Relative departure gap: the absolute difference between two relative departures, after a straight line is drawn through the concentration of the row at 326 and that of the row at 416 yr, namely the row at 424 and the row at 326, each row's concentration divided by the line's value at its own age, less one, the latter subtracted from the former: 0.20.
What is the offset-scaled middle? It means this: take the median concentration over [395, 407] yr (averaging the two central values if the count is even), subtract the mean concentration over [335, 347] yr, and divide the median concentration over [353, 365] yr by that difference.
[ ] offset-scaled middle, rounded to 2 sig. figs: -2.5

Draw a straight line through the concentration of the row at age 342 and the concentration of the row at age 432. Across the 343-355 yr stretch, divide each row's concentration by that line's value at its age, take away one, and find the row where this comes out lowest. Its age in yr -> 354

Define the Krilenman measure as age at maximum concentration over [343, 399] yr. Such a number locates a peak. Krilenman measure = 374 yr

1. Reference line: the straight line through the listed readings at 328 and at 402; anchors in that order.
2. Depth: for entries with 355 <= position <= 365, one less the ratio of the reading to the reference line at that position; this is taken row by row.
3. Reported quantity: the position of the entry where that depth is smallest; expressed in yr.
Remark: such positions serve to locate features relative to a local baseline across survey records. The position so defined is 364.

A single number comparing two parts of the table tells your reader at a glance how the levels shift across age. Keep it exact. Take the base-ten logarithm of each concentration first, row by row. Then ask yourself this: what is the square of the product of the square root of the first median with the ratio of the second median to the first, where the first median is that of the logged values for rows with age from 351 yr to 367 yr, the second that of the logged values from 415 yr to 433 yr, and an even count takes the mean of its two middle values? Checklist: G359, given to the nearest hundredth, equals 1.50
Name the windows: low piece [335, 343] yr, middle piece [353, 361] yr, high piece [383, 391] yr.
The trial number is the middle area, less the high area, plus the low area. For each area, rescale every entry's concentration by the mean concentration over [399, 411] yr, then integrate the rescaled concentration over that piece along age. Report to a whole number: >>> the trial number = 13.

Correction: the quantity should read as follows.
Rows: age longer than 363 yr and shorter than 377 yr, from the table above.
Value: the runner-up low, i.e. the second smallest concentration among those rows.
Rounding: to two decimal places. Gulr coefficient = 35.05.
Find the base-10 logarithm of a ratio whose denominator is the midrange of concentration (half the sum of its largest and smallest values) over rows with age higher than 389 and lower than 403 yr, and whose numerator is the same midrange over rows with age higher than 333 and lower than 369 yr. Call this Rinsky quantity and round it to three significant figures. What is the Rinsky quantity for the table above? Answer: 0.128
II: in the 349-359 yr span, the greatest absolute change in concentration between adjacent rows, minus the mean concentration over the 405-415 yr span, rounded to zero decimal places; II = -22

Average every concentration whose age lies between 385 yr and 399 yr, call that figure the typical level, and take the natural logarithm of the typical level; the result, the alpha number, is 3.32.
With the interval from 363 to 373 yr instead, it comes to 3.60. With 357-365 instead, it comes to 3.47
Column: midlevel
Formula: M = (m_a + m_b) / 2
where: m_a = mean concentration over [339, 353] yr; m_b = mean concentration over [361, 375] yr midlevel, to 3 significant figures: 35.5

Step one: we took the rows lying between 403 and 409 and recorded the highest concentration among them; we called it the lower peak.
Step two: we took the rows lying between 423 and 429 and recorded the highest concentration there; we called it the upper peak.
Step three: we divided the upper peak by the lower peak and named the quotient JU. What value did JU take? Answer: 1.6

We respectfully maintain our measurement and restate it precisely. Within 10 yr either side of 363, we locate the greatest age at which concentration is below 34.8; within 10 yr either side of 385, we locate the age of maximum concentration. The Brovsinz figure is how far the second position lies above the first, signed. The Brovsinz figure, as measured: 12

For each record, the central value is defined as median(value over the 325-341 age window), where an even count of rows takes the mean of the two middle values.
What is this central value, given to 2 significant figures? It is 38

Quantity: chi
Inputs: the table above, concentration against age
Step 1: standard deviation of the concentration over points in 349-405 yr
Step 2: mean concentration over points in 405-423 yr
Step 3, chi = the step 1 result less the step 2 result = -21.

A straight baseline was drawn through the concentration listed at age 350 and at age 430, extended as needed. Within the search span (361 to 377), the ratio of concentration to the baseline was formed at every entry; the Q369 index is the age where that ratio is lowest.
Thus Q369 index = 364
